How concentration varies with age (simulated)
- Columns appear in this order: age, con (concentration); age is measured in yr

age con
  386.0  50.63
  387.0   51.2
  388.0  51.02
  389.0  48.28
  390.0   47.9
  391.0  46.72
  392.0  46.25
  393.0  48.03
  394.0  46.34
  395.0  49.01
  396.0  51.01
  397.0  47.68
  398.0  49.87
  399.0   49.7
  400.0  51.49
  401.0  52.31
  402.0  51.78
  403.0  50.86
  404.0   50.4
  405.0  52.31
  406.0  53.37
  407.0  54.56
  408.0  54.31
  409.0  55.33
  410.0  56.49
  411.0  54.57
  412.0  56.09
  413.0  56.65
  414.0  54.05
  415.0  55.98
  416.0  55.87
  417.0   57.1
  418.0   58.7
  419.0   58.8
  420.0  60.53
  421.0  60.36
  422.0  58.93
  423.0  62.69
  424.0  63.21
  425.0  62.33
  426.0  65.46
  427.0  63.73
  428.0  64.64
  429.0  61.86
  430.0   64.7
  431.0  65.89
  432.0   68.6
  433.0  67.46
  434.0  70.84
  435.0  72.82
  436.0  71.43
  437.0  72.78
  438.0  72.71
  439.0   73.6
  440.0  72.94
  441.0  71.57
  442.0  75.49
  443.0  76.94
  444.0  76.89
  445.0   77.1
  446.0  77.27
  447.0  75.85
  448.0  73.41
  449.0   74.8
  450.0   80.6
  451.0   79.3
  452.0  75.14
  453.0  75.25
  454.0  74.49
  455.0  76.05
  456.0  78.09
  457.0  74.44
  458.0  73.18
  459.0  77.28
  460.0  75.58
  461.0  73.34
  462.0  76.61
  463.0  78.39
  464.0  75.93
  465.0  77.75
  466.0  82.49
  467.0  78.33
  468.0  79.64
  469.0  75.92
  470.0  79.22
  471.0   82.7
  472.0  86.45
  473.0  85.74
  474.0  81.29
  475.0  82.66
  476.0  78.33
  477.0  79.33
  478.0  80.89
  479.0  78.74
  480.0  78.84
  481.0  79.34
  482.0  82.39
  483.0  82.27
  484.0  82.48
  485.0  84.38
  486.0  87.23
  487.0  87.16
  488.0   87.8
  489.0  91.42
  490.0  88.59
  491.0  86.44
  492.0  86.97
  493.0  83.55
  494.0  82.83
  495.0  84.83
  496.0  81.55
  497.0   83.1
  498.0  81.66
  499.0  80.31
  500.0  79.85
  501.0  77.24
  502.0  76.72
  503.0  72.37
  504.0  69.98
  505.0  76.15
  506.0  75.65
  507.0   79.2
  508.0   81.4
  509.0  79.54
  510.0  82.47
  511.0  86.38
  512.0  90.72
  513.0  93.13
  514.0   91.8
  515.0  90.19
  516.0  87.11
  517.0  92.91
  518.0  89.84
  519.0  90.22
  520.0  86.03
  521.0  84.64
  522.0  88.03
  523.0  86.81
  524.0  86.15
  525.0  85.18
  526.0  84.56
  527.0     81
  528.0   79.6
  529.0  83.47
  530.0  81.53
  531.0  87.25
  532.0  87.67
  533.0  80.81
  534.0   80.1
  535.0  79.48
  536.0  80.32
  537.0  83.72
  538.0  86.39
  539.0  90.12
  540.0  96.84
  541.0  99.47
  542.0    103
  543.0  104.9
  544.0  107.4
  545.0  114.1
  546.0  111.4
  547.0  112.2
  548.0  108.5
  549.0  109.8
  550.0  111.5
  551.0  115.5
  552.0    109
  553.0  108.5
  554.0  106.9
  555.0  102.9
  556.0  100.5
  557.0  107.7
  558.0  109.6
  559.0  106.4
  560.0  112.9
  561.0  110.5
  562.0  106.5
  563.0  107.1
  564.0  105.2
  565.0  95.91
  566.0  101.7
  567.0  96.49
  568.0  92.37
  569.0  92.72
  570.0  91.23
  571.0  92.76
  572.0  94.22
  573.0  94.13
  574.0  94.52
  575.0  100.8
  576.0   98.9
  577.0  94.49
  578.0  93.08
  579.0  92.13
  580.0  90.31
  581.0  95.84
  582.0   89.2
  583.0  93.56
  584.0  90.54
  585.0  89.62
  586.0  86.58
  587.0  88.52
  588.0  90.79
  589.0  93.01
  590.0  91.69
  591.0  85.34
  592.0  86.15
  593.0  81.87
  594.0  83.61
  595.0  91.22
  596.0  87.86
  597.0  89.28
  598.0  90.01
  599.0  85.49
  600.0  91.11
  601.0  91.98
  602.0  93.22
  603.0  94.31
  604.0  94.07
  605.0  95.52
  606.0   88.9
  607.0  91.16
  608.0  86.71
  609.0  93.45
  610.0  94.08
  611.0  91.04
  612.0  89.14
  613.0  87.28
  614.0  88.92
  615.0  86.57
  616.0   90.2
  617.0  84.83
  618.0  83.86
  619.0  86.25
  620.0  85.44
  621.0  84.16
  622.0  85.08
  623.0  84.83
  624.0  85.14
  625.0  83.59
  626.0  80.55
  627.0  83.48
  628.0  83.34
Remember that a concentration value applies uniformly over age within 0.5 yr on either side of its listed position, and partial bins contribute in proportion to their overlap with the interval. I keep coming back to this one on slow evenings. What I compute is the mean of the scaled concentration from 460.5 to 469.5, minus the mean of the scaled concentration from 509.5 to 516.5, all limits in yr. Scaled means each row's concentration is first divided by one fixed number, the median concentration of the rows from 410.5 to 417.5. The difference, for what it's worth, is -0.20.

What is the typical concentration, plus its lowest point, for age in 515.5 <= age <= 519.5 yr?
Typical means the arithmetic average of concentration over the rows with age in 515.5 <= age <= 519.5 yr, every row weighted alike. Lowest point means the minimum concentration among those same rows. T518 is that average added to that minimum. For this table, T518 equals 177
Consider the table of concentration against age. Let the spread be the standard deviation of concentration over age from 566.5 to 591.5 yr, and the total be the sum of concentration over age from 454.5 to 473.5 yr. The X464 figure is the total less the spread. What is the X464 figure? 1484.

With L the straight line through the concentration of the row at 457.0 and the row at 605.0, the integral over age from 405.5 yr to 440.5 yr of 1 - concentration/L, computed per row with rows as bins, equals 3.7 yr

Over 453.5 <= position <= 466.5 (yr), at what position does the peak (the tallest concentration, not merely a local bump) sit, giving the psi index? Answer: 466.0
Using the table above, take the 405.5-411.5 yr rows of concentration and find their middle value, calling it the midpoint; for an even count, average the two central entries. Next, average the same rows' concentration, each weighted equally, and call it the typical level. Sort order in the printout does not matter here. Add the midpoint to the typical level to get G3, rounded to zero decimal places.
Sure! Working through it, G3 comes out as 109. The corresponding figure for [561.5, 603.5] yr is 185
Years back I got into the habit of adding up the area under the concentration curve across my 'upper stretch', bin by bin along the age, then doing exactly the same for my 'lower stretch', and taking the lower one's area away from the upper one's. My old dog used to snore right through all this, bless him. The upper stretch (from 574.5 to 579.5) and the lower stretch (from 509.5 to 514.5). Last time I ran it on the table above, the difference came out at 35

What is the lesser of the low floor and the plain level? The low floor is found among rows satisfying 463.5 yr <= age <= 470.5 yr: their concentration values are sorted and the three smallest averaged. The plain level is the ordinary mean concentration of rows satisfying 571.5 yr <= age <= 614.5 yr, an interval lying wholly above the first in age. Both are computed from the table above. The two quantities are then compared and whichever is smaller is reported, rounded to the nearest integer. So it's 77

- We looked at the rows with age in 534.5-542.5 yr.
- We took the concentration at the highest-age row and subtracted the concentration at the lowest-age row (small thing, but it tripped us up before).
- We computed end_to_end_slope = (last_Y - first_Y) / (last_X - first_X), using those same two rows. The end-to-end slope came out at 3.4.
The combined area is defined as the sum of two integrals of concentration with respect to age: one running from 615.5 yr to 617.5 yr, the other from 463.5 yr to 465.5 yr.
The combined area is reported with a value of 329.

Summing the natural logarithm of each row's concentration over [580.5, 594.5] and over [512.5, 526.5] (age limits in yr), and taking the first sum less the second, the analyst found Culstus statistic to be 0.1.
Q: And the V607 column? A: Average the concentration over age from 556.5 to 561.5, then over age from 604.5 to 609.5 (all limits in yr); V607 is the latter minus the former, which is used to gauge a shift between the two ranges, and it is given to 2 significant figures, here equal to -18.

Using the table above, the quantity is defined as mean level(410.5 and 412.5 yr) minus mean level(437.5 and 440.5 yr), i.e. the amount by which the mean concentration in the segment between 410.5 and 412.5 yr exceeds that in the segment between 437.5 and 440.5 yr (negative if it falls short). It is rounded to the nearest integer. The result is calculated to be -18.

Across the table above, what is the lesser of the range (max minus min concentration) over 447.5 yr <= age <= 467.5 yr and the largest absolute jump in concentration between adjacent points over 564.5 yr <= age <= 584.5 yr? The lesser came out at 6.6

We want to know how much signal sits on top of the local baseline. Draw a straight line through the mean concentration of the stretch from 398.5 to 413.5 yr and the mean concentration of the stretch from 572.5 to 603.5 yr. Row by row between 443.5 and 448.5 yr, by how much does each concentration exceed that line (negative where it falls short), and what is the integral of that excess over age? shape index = 72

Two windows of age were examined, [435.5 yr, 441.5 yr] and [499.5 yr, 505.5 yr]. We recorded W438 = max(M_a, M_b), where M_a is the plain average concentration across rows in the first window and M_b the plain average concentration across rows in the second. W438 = 75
